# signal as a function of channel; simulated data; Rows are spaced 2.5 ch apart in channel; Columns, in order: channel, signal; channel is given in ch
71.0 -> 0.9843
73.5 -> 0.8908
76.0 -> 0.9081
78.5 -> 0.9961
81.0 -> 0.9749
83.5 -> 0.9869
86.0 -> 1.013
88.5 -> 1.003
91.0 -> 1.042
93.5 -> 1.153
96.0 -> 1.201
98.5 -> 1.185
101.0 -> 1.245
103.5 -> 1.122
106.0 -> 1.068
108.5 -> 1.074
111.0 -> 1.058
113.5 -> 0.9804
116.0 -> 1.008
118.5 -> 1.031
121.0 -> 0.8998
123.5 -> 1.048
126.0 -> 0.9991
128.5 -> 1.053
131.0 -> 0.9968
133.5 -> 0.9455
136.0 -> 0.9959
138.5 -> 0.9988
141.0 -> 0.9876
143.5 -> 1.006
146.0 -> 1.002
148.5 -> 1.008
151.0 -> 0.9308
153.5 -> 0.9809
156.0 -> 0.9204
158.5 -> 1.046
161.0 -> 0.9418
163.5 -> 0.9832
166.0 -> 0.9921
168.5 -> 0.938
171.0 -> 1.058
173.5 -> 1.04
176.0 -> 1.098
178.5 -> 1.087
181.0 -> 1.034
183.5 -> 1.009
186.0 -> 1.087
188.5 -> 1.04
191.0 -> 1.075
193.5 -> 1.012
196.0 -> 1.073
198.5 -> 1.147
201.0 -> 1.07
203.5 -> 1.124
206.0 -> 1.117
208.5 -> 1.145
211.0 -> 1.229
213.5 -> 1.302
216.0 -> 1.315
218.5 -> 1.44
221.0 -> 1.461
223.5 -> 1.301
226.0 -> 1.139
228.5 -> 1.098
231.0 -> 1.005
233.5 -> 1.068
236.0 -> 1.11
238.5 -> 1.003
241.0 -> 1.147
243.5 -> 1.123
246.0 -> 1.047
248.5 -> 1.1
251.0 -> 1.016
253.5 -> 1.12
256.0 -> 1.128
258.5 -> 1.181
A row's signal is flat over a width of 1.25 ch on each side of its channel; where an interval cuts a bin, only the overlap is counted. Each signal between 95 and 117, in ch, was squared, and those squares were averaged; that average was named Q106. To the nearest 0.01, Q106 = 1.23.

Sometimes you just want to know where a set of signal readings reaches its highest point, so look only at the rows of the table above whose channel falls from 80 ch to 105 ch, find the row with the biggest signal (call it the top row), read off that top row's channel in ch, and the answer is 101.0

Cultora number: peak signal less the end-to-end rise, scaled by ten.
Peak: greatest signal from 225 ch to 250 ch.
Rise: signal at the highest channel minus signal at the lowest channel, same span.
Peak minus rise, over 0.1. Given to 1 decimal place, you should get 11.9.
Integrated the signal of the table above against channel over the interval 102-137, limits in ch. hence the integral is 36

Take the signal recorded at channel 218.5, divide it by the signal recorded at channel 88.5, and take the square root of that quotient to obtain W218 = 1.20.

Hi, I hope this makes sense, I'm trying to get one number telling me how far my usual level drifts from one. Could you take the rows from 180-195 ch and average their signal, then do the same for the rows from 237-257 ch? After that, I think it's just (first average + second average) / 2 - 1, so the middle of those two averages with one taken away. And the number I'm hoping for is 0.064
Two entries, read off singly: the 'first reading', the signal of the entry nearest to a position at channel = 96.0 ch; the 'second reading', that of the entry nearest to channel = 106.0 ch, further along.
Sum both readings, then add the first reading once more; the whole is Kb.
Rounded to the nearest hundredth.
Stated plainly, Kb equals 3.47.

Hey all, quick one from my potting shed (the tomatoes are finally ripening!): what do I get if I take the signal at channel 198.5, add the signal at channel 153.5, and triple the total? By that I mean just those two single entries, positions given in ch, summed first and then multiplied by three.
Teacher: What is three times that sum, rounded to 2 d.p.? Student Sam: 6.38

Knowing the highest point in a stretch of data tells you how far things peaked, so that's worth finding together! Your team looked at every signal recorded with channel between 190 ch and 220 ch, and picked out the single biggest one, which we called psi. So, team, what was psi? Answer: 1.44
